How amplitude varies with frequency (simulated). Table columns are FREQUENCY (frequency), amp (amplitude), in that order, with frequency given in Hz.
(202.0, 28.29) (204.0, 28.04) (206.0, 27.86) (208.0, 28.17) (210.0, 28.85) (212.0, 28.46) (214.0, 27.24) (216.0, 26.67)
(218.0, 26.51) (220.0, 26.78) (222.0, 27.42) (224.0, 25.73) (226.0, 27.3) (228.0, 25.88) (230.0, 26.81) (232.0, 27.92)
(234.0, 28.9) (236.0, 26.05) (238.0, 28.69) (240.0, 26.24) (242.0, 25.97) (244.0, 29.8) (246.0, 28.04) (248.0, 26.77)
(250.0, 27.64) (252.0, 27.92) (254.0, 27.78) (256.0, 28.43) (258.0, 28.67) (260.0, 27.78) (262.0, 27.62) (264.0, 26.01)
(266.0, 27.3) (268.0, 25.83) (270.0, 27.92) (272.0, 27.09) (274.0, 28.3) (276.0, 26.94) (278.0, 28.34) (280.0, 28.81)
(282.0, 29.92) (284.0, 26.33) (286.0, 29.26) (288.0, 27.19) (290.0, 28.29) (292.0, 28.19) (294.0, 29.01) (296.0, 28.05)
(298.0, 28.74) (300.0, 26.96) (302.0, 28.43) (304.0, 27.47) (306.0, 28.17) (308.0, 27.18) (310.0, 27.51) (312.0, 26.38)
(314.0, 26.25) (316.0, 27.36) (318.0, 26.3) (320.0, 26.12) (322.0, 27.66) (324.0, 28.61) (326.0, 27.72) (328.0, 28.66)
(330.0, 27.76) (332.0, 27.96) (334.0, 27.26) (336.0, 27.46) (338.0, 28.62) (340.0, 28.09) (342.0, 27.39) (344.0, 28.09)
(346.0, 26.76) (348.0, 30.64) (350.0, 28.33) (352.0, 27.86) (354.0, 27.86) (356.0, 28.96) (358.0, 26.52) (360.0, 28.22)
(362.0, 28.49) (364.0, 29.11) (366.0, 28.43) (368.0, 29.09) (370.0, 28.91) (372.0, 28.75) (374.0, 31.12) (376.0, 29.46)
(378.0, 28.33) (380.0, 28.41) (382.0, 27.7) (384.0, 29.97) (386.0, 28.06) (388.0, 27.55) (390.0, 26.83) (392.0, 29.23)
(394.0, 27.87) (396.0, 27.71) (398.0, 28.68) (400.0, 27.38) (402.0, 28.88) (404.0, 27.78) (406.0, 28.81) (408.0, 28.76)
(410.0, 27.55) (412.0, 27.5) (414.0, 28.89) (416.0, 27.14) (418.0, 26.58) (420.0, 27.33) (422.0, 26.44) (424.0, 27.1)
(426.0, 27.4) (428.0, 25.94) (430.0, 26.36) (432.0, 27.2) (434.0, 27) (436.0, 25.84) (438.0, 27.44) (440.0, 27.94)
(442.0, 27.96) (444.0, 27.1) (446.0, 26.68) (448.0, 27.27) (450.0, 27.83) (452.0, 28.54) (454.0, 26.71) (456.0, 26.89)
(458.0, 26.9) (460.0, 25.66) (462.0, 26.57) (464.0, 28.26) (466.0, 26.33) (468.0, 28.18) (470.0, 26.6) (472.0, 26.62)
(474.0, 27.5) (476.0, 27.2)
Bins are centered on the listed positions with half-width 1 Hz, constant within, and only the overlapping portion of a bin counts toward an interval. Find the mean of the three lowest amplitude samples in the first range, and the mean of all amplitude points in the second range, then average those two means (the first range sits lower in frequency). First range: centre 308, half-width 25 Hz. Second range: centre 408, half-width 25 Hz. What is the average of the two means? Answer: 27.0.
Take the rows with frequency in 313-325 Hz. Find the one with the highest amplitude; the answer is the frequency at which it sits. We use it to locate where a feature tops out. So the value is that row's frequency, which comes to 324.0 Hz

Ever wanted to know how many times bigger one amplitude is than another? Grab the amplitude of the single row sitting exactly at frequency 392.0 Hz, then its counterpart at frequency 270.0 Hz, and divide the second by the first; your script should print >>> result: 0.96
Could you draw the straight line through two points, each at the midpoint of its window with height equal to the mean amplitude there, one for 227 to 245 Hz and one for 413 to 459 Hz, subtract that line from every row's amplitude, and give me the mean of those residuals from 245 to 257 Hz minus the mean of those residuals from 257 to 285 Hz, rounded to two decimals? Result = 0.11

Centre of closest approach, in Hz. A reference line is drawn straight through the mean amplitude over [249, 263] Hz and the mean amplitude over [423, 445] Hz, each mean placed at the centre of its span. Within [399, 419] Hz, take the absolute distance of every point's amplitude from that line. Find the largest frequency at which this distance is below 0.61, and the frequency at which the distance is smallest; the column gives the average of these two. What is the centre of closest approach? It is 417 Hz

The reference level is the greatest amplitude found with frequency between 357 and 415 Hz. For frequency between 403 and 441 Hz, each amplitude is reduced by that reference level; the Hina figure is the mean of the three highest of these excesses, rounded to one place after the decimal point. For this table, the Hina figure -2.3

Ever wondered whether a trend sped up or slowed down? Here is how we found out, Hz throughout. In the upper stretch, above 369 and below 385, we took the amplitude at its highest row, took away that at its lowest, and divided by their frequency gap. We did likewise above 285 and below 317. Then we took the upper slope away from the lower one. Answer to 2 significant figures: -0.14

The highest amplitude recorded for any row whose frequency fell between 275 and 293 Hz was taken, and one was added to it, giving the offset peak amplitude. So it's 30.9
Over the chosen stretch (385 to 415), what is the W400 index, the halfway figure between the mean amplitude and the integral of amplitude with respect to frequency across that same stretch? 436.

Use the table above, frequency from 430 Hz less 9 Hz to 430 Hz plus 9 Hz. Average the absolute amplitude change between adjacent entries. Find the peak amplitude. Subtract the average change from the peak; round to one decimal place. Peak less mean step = 26.6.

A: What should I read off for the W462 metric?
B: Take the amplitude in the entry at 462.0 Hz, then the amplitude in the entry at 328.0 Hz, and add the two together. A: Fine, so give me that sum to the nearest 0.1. 55.2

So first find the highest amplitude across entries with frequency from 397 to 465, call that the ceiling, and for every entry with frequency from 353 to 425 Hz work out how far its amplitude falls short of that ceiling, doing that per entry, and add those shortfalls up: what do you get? 25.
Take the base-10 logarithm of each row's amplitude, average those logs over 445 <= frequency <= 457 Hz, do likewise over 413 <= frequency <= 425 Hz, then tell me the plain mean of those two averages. 1.44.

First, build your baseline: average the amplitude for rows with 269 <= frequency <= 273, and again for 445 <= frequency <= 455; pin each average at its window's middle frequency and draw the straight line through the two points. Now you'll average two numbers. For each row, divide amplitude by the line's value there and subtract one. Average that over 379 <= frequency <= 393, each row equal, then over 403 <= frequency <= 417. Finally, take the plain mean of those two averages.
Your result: 0.026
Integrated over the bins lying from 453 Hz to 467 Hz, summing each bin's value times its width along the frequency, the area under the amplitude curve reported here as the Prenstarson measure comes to 375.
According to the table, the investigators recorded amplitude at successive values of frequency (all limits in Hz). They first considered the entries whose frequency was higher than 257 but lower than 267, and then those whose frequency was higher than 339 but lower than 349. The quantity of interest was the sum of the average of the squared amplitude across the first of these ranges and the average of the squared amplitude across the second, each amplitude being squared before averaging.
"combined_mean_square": 1552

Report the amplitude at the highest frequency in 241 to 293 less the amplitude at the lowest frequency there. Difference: 2.2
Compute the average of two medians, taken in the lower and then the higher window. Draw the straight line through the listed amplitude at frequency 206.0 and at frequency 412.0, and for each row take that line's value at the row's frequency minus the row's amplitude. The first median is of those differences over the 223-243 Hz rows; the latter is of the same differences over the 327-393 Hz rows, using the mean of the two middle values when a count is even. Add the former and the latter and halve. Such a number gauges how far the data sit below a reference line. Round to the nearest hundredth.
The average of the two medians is 0.28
